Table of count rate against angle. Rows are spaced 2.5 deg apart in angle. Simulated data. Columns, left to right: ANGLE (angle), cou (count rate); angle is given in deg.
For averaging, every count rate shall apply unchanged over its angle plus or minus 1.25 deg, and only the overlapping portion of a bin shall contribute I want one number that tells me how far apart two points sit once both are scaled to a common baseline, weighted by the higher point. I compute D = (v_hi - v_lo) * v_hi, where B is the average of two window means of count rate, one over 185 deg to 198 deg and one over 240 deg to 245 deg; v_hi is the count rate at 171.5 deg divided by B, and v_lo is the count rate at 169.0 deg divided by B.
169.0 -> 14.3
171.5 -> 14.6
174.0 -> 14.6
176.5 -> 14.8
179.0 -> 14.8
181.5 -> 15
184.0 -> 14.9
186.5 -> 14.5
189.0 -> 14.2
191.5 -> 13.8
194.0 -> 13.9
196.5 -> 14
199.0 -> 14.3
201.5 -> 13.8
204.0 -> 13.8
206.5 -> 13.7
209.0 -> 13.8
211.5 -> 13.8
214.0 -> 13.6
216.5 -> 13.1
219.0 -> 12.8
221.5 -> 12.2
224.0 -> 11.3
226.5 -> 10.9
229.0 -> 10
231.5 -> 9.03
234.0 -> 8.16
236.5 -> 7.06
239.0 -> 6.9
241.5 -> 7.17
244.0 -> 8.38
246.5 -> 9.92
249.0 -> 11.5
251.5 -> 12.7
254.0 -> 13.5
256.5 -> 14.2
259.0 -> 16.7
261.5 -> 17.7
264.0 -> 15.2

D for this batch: 0.04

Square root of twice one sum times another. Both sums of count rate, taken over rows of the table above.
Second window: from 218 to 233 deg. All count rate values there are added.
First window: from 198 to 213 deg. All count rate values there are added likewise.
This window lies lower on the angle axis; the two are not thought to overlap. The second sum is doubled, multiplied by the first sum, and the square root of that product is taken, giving 105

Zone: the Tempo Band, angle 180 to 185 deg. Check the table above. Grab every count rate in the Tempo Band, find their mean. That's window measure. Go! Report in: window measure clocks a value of 14.9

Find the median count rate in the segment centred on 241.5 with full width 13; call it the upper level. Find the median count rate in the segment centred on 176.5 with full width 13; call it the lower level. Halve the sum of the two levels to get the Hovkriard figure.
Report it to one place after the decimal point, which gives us 11.0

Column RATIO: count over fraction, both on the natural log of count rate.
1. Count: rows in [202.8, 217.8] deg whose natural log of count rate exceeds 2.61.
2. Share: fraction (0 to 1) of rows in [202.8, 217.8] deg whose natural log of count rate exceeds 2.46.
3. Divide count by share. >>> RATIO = 5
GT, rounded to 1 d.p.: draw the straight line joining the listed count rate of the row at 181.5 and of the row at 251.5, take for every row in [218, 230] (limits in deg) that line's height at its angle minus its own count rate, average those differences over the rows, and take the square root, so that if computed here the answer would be 1.5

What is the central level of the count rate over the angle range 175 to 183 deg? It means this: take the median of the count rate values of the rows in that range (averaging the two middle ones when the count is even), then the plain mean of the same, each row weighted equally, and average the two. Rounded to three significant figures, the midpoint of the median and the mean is 14.8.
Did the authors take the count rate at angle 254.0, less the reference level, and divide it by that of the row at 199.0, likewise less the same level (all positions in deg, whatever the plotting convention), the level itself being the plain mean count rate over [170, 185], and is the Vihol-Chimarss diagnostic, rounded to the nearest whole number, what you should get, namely 3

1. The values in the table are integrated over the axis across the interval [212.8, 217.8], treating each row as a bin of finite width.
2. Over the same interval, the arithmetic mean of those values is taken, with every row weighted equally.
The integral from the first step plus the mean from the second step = 80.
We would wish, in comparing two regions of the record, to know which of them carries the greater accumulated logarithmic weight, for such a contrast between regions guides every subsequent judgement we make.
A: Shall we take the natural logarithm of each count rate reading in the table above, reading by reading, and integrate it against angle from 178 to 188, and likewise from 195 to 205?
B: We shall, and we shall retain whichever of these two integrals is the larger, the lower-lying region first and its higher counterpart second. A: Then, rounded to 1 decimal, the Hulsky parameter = 26.9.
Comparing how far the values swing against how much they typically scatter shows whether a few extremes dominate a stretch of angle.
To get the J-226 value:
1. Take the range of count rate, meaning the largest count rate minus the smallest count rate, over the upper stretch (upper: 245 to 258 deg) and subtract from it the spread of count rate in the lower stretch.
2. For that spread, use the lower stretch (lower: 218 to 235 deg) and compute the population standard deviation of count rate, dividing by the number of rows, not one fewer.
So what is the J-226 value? 3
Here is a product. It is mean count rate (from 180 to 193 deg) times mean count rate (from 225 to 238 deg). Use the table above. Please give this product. 131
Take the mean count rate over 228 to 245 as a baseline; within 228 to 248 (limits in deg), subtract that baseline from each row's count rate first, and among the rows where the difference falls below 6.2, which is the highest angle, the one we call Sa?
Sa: 246.5 deg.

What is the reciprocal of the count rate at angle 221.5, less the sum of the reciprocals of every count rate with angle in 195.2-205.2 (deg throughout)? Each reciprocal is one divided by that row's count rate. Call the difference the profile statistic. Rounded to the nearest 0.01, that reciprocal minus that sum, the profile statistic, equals -0.20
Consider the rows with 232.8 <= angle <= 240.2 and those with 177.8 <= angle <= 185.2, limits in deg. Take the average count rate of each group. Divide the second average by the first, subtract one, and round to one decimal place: 1.0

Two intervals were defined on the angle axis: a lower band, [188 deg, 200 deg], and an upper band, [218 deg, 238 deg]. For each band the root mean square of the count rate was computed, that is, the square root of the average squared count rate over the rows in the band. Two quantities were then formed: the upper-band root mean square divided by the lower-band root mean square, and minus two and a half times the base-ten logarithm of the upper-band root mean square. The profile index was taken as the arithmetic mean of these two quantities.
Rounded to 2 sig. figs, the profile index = -0.90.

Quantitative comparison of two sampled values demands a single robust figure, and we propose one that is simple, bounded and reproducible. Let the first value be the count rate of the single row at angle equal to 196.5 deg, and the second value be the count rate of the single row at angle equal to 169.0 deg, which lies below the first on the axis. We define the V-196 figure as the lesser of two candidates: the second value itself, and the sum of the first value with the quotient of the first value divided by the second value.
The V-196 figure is 14.3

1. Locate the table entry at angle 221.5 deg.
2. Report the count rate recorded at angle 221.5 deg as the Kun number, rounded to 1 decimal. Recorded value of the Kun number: 12.2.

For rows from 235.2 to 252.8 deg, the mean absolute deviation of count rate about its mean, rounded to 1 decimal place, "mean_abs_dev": 2.0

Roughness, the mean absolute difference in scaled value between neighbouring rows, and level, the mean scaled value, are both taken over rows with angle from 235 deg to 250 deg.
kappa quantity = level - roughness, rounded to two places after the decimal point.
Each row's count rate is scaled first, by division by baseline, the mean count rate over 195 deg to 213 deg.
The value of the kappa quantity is 0.54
